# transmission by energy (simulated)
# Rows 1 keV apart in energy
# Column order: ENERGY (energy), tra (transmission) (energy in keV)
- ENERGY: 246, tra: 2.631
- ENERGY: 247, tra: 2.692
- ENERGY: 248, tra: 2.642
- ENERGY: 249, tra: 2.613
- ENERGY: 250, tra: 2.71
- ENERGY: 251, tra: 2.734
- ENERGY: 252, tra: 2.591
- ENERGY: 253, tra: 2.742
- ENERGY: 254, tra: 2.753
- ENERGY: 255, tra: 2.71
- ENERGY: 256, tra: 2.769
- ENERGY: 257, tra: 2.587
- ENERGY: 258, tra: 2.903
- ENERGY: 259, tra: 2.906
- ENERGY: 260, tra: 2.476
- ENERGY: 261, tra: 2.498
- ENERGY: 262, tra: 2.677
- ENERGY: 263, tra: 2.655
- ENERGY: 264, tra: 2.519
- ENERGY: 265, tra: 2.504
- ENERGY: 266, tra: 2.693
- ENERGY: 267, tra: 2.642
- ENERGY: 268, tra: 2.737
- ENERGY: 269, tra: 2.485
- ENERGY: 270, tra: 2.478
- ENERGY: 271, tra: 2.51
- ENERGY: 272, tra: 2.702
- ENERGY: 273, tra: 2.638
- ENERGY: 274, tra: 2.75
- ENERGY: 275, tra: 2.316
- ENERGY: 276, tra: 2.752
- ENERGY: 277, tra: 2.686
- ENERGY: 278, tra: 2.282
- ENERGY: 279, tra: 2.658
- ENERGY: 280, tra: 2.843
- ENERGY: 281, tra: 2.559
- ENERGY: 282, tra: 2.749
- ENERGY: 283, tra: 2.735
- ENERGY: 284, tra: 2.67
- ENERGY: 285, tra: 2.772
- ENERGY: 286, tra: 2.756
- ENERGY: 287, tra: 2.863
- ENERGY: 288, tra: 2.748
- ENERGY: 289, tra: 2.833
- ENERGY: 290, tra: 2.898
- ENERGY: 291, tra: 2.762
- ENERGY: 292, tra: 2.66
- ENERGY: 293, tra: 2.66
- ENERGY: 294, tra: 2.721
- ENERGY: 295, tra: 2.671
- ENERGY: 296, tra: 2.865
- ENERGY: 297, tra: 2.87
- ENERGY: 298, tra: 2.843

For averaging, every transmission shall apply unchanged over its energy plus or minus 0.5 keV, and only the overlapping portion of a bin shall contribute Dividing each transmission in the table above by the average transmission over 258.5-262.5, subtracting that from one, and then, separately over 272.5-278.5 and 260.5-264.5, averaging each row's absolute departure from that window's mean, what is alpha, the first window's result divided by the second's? 2.3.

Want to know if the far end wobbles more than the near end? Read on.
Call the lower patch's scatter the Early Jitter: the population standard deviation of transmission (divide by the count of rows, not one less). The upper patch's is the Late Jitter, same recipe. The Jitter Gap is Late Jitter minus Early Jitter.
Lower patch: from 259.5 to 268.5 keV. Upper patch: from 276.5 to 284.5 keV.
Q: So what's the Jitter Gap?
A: 0.06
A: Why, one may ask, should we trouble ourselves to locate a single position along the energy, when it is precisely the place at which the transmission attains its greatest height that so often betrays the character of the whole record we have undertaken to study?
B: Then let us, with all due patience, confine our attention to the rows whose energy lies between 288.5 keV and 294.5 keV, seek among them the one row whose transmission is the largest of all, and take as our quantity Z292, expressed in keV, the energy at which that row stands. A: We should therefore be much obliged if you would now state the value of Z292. 290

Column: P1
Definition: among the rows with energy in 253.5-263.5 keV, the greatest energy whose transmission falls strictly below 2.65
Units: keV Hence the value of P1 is 261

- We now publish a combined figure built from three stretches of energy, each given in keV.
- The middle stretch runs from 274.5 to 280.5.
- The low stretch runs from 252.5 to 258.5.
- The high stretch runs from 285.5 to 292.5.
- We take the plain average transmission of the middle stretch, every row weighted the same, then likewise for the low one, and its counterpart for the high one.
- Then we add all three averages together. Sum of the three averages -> 8.12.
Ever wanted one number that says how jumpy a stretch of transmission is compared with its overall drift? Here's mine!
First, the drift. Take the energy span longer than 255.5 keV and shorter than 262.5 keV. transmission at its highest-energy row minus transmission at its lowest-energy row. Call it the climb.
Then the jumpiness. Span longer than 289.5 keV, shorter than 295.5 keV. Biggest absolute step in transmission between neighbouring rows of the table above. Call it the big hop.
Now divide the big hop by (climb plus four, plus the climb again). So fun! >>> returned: 0.036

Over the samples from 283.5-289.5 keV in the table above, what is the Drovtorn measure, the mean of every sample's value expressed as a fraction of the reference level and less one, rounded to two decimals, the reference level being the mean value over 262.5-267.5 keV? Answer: 0.07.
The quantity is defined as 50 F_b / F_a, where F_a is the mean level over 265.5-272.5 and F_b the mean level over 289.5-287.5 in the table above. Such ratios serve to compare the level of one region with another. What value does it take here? 53.5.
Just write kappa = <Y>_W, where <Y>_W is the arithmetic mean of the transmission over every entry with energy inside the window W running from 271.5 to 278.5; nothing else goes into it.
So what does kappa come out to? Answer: 2.59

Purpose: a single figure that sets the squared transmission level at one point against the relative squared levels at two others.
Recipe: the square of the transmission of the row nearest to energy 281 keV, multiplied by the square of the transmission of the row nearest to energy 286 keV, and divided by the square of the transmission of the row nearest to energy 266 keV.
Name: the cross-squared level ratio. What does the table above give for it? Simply 6.9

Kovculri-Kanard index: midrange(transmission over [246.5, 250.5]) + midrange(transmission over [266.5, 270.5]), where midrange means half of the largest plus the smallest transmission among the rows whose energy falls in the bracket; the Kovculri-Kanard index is 5.27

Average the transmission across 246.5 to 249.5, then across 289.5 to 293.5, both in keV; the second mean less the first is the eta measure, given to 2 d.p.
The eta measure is 0.10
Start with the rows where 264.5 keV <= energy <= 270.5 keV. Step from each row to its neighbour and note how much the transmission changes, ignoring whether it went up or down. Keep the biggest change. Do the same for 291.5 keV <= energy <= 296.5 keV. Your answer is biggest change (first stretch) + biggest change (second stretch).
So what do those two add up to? 0.446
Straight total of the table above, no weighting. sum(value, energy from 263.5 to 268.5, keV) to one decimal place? 13.1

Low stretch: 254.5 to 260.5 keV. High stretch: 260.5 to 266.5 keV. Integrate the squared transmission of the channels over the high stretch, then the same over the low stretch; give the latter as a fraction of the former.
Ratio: 1.11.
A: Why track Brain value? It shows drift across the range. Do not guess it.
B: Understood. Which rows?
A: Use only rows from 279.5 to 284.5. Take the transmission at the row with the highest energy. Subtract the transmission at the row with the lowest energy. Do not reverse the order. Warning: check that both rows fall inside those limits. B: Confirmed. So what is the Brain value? -0.17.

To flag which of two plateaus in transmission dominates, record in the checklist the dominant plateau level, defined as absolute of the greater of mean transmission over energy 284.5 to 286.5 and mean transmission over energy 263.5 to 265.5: 2.764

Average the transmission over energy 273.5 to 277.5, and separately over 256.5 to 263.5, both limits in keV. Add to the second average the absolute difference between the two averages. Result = 2.72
